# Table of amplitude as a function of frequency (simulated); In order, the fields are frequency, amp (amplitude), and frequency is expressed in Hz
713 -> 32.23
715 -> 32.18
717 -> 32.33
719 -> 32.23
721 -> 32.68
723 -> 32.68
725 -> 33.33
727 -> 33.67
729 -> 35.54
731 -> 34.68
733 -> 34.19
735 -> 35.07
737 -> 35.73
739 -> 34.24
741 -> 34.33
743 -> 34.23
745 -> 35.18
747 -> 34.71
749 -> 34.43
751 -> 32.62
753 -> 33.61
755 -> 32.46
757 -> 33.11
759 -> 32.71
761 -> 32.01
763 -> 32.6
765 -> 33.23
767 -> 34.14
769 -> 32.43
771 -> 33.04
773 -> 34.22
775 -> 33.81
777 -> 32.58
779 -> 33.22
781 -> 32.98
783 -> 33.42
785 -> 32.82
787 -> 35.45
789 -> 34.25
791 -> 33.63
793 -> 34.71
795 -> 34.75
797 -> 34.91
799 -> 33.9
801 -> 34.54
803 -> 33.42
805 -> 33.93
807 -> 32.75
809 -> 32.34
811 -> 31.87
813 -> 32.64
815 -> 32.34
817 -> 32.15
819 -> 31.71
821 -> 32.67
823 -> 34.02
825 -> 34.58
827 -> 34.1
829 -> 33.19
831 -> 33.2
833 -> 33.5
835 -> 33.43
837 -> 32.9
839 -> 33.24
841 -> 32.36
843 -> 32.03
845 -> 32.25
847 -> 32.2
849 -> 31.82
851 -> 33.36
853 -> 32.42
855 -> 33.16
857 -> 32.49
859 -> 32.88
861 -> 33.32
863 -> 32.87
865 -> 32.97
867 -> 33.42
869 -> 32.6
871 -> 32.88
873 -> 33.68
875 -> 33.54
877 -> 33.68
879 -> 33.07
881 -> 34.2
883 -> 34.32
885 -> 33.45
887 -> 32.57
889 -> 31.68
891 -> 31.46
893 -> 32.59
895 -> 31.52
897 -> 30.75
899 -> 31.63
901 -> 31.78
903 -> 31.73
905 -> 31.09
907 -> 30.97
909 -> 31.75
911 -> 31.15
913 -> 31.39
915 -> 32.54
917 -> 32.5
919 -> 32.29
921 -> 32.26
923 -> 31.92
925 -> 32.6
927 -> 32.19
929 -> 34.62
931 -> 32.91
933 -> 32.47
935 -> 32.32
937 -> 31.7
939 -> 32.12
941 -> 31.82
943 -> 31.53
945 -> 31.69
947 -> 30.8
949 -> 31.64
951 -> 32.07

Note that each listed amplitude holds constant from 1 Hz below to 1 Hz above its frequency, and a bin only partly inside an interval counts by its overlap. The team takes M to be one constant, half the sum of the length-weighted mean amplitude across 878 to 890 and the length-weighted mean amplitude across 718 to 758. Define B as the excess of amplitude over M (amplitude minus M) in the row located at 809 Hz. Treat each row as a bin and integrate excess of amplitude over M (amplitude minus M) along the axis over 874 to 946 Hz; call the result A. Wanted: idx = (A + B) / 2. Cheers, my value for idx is -48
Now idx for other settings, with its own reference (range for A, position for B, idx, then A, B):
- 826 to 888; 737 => -15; -31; 2.2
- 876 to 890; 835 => -2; -4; -0.1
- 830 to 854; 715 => -11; -20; -1.4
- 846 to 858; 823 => -6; -12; 0.4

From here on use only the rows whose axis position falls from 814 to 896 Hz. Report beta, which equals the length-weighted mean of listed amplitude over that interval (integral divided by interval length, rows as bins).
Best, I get 32.9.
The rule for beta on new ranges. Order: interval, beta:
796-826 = 33.2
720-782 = 33.7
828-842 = 33.1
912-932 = 32.5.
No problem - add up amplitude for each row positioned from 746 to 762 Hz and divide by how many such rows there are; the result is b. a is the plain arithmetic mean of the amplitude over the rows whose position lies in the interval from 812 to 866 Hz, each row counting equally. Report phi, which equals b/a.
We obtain 1.010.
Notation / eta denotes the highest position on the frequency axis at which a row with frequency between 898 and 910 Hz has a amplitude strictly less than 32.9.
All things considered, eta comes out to 909 Hz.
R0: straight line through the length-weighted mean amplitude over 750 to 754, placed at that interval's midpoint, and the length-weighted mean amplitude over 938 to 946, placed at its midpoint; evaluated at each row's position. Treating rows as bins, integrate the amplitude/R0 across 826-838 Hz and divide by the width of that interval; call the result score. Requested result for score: 1.03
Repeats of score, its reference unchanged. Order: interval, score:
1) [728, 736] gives 1.05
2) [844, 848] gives 0.99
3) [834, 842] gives 1.01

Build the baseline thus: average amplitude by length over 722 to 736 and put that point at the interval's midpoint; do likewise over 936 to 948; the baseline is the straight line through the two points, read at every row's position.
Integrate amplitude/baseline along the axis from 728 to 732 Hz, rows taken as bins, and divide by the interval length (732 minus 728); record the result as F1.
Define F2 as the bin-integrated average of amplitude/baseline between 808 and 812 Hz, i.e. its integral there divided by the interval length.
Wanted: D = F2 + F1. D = 2.00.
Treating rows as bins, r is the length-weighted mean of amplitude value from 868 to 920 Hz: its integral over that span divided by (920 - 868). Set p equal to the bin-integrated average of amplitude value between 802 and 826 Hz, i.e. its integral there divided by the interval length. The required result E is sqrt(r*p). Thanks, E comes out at 32.6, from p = 32.9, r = 32.3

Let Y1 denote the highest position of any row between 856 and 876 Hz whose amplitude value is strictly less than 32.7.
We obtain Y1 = 869 Hz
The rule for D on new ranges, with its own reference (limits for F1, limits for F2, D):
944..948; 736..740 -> 2.02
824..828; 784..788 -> 2.06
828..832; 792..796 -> 2.05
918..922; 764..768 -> 2.01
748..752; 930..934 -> 2.02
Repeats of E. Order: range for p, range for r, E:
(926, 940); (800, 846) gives 32.8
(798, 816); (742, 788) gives 33.3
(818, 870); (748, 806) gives 33.2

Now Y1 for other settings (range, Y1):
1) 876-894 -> 893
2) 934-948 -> 947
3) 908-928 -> 927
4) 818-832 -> 821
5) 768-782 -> 777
